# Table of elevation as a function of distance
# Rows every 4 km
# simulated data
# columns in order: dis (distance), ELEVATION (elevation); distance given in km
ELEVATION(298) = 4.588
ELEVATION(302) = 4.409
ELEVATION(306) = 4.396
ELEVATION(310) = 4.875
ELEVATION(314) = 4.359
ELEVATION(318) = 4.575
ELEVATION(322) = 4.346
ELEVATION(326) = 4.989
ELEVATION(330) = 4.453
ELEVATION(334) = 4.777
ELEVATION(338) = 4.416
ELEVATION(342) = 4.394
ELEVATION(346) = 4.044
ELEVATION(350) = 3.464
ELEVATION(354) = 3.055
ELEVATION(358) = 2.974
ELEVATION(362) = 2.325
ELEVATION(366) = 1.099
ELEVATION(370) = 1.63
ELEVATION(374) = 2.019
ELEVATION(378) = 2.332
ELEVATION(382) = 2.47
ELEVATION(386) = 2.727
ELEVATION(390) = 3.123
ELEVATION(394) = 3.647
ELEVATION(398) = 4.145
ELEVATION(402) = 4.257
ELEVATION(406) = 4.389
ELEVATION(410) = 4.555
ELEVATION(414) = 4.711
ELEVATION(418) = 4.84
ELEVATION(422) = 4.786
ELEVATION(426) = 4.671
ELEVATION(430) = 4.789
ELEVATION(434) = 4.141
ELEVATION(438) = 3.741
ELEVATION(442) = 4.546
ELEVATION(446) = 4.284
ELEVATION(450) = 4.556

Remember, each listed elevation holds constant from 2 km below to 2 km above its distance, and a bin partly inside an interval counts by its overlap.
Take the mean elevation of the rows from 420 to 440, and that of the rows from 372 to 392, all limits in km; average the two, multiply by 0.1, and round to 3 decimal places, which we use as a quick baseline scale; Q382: 0.348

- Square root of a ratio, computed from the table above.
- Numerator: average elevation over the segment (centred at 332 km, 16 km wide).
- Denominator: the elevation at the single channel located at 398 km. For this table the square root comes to 1.06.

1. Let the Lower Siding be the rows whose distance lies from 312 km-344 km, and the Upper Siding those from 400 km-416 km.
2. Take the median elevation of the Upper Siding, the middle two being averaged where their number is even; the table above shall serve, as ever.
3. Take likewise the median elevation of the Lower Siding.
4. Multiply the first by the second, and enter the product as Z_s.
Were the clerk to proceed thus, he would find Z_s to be 20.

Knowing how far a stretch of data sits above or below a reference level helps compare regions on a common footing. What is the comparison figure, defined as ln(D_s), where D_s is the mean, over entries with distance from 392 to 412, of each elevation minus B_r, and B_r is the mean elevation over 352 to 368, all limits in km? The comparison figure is 0.61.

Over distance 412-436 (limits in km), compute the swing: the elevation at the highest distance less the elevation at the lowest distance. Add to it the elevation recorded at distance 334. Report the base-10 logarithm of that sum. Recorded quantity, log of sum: 0.62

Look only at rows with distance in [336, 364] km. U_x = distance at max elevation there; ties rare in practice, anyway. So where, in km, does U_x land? 338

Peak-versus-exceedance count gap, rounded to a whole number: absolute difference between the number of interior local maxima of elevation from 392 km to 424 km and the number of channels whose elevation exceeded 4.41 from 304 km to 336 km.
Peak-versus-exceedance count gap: 4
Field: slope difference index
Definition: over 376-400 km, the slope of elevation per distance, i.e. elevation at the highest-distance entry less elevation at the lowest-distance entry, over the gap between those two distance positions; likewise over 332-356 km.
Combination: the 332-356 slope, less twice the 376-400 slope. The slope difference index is -0.27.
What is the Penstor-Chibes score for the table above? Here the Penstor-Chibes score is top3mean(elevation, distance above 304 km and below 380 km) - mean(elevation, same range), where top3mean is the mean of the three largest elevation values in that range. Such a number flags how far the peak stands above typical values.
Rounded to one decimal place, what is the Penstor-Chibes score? 1.3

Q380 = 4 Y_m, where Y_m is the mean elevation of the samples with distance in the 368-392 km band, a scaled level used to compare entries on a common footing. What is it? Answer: 9.5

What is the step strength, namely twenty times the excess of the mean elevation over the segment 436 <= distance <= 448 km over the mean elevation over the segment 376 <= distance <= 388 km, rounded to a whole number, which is 34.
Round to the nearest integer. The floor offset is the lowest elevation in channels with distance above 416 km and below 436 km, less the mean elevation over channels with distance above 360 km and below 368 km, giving 2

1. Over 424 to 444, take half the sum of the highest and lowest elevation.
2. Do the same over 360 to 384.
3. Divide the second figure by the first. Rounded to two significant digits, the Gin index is 0.42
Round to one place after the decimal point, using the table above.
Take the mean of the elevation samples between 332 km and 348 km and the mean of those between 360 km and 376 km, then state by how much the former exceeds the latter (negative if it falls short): 2.6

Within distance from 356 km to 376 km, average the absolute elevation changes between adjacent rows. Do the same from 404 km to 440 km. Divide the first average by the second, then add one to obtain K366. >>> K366 4.1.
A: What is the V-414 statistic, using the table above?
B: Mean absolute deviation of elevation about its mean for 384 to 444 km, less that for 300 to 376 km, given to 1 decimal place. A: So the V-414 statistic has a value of -0.5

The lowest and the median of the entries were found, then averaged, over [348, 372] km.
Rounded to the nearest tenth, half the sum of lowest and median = 1.9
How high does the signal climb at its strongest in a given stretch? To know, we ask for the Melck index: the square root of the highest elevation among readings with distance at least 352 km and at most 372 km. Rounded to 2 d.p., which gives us 1.75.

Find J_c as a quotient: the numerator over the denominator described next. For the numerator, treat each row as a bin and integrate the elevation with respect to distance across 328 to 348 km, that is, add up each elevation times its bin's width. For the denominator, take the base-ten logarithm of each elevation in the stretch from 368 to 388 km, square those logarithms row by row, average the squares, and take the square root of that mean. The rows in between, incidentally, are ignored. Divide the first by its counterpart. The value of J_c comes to 251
